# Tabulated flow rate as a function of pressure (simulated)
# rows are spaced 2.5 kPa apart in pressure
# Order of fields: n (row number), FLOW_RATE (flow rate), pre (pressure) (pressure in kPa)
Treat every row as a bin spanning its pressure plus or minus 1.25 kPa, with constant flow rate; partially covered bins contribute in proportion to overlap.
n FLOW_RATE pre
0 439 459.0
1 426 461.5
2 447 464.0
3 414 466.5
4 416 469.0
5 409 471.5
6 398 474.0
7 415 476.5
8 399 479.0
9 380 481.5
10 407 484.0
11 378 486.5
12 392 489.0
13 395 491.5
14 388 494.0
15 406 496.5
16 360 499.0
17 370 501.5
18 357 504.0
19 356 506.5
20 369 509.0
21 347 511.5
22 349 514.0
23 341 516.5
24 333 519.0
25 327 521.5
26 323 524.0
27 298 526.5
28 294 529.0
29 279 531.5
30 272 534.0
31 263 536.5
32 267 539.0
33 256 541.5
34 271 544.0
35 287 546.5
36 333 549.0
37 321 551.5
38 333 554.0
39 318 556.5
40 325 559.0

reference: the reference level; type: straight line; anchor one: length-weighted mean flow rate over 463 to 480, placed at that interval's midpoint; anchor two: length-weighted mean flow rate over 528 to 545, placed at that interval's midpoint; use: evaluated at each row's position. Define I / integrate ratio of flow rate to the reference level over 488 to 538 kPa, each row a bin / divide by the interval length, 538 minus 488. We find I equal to 1.05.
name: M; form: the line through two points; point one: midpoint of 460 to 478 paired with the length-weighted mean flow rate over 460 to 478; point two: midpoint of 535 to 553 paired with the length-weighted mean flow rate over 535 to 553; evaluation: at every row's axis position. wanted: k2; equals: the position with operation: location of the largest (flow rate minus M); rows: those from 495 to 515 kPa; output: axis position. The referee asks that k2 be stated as 496.5 kPa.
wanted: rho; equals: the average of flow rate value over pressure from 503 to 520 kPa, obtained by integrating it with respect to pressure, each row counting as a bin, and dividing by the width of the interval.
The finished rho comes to 350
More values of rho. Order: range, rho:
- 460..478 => 418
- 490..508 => 376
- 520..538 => 294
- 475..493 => 395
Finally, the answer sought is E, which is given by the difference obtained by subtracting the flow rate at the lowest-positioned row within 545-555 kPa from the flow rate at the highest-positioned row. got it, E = 46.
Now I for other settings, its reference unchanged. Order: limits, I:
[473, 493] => 1.02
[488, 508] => 1.06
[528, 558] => 1.15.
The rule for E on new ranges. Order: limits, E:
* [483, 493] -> -12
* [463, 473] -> -38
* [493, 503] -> -18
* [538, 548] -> 20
